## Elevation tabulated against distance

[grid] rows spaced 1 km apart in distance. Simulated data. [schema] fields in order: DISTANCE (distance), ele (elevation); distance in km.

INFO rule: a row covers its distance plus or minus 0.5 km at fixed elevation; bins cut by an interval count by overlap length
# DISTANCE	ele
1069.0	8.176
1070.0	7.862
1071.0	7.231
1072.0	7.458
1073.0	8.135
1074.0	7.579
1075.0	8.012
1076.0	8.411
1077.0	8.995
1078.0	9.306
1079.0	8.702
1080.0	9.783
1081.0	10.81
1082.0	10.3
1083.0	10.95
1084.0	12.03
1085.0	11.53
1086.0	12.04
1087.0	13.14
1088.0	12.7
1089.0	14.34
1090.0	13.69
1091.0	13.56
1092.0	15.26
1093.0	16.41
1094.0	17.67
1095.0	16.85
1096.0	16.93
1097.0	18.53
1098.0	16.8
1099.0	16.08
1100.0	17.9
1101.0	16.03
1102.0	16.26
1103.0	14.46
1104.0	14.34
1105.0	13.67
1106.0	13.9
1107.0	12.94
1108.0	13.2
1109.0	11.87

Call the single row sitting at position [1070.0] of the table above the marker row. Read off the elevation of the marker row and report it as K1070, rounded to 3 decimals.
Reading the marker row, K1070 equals 7.862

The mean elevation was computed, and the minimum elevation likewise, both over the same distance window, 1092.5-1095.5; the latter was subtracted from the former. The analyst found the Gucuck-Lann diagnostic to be 0.57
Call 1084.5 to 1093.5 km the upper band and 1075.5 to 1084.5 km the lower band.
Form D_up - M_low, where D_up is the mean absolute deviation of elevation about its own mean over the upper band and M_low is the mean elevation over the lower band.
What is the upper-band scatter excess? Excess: -8.8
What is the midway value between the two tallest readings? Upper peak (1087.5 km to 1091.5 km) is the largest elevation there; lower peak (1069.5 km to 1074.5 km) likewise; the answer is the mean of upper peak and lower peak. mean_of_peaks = 11.2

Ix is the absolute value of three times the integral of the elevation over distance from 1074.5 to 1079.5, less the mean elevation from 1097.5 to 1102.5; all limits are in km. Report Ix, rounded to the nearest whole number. 114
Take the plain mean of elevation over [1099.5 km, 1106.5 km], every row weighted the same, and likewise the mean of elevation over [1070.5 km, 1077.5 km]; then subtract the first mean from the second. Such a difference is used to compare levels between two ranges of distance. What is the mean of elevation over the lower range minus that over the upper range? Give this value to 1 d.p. -7.2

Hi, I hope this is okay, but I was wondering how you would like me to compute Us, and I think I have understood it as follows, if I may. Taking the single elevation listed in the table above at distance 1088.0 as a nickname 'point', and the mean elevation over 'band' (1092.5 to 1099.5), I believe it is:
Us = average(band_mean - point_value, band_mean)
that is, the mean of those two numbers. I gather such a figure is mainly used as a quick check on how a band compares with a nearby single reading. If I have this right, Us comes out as 11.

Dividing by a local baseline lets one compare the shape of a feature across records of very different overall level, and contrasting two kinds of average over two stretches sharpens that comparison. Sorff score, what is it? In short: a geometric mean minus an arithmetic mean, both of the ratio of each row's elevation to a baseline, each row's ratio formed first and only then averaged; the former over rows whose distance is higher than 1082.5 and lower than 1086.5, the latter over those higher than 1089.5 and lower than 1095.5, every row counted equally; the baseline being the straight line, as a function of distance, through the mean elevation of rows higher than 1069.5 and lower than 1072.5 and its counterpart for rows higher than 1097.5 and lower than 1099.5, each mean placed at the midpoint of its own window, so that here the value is -0.09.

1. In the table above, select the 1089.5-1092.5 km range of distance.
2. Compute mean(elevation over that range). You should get 14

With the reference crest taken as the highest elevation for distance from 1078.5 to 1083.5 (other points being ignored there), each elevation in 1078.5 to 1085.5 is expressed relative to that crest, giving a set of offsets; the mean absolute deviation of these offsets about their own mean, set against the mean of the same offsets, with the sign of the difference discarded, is 1.2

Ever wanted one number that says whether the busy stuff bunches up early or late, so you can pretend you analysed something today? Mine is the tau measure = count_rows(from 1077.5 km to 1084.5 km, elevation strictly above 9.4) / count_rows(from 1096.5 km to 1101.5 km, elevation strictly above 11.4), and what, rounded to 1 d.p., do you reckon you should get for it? 1.0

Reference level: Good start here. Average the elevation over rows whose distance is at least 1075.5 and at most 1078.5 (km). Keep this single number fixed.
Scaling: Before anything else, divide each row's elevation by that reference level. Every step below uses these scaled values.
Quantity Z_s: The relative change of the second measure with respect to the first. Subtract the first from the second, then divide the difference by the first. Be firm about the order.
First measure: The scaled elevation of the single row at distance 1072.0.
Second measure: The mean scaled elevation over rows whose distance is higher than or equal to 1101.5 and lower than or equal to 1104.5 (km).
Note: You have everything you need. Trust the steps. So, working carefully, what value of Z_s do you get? 1.0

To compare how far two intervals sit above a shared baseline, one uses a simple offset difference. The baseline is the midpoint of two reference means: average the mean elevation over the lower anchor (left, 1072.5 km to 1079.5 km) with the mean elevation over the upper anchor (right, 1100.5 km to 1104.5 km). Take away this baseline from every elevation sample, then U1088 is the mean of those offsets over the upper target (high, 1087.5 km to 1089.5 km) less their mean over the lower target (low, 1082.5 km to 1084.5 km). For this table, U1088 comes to 2.0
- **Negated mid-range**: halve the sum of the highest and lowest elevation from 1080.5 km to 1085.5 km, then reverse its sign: -11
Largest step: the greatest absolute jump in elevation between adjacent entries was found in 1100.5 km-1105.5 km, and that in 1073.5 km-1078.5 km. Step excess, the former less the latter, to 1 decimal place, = 1.2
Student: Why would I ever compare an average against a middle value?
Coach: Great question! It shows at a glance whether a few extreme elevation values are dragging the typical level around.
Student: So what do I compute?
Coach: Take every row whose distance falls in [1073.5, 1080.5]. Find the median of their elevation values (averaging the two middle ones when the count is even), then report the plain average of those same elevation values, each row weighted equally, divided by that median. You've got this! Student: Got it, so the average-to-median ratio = 1.00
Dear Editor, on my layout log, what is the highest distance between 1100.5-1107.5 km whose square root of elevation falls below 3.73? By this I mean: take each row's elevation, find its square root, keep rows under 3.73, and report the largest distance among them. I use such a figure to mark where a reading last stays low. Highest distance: 1107.0 km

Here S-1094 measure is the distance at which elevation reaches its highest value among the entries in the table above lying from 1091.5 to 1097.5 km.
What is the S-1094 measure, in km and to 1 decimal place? 1097.0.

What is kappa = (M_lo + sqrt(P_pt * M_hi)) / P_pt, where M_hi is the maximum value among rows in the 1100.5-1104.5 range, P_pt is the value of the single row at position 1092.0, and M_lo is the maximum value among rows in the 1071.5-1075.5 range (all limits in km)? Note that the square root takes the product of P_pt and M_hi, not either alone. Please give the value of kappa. 1.6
